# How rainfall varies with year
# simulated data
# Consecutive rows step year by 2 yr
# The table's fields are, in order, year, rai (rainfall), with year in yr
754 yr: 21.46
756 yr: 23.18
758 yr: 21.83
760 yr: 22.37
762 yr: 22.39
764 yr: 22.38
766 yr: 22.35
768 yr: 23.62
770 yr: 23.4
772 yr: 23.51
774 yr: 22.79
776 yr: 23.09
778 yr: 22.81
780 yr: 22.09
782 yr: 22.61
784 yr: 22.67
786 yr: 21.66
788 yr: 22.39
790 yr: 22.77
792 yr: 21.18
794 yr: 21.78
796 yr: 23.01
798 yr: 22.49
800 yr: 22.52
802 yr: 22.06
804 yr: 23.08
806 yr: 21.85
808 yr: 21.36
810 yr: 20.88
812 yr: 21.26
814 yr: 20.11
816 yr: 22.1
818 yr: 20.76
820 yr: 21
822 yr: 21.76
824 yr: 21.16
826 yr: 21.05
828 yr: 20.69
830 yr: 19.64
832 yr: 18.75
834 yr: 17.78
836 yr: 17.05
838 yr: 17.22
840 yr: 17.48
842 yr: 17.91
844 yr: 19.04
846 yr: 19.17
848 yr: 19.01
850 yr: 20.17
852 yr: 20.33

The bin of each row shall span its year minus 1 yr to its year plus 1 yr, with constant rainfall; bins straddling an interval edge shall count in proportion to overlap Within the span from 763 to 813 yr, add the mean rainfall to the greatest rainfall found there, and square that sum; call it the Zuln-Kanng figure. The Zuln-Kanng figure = 2116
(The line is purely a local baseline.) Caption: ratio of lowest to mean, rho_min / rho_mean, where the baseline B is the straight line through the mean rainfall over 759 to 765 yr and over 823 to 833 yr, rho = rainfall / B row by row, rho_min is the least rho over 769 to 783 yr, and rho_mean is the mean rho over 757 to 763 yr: 1.02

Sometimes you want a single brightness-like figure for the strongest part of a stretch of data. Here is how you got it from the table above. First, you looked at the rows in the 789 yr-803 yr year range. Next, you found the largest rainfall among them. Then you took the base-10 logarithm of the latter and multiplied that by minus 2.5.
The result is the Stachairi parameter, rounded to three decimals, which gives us -3.405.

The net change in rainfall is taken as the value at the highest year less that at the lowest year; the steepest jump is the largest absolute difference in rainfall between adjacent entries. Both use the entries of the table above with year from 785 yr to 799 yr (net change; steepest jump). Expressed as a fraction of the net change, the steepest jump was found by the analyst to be 1.9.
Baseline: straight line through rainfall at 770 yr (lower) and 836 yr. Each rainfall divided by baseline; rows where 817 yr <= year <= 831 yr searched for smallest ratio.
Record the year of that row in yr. 818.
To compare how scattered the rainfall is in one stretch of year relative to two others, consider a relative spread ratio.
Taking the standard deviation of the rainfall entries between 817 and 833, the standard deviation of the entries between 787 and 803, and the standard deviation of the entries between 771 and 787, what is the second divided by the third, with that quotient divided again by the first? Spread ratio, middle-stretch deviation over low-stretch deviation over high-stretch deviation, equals 1.1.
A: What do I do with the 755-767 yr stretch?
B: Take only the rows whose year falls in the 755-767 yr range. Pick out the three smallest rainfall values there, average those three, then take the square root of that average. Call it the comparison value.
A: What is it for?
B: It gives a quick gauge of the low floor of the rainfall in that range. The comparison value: 4.71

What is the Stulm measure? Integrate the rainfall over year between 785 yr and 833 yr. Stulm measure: 1031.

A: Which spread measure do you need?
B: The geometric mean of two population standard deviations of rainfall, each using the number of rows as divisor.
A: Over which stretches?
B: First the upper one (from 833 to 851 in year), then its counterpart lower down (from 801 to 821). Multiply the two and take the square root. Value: 0.90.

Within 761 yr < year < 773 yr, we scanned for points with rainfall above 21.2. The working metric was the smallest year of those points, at 762 yr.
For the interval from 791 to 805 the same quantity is 794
